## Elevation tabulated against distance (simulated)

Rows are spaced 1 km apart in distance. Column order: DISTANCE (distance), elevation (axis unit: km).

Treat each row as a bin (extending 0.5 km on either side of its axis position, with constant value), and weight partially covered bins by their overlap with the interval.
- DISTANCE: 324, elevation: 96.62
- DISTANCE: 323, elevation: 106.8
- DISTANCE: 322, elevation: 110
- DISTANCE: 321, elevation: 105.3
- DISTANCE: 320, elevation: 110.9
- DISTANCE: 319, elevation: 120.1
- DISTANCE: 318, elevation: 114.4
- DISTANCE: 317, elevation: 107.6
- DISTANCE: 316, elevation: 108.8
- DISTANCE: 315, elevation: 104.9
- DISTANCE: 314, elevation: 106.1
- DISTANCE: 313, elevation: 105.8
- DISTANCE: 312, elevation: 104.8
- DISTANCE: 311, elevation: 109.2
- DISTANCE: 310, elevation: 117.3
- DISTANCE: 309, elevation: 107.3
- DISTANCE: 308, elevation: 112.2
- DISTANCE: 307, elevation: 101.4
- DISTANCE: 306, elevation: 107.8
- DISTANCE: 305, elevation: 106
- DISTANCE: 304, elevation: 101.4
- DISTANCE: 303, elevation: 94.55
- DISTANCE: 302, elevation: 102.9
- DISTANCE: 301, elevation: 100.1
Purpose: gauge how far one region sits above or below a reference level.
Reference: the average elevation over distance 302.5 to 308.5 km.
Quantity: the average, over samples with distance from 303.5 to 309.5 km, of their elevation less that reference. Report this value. 2.1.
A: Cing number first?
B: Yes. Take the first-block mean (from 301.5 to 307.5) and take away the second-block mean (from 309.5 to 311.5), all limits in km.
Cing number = -11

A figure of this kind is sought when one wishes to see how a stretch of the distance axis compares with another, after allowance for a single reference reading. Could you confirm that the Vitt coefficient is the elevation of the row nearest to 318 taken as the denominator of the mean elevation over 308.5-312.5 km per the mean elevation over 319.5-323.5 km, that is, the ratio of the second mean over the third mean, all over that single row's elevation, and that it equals 0.0089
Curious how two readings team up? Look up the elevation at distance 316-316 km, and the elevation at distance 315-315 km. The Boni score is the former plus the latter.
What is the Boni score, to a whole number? 214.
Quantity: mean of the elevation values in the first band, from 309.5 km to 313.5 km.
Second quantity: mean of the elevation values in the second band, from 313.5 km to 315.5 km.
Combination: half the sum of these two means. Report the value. 107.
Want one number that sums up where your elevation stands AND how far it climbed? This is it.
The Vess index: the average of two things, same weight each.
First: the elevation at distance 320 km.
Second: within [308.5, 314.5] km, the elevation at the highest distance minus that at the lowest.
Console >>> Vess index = 55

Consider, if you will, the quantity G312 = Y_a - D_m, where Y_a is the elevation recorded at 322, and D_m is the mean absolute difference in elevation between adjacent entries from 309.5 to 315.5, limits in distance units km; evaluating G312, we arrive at 107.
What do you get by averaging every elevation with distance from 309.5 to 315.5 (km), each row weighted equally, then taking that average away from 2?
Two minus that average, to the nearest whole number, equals -106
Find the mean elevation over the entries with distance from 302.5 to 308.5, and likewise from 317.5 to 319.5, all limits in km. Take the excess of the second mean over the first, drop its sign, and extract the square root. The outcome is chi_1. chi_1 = 3.7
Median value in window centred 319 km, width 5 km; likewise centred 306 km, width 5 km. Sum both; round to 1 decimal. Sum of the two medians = 216.9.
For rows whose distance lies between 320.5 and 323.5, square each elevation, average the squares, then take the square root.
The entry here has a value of 107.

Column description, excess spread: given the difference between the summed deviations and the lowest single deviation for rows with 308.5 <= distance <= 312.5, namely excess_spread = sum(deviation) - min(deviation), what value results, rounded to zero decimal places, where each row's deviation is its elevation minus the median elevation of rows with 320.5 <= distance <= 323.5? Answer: 13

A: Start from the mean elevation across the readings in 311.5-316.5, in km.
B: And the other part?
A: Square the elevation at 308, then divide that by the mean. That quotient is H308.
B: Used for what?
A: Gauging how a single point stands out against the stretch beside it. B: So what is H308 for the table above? 119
